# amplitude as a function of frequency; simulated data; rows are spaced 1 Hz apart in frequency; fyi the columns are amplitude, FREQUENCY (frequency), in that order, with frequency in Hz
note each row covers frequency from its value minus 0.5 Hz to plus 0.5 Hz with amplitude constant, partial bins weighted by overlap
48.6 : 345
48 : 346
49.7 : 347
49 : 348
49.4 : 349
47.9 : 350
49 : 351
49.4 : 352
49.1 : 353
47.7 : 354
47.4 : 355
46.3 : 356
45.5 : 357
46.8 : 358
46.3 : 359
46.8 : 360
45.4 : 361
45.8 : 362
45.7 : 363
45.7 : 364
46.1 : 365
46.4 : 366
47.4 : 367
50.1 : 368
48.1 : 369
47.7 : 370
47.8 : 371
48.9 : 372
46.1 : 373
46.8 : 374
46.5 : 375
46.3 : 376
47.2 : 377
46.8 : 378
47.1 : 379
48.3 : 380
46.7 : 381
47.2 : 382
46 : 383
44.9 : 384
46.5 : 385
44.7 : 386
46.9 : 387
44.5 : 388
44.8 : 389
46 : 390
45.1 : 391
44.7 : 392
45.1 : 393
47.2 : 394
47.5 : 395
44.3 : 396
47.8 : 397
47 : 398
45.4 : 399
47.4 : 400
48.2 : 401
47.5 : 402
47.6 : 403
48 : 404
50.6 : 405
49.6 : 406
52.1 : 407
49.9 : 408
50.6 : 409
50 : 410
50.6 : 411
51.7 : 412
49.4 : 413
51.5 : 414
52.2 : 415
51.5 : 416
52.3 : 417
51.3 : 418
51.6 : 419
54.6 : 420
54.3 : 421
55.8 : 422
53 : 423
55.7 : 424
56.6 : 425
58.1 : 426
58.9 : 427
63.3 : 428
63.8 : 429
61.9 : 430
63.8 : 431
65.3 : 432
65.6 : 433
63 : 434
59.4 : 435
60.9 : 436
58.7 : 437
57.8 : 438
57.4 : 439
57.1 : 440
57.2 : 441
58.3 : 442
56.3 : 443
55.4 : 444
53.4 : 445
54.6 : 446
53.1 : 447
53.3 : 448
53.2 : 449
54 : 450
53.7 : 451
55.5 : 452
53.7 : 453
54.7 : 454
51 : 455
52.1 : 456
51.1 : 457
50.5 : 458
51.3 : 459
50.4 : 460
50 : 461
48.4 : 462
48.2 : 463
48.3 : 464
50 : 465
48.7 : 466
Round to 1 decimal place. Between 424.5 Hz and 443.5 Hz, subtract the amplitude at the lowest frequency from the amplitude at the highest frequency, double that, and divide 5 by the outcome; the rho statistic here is -8.3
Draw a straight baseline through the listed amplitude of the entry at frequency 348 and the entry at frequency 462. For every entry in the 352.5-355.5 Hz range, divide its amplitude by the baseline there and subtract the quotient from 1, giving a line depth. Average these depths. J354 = 0.02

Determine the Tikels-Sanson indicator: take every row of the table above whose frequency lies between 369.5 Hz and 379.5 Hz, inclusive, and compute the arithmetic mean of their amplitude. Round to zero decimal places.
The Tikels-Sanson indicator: 47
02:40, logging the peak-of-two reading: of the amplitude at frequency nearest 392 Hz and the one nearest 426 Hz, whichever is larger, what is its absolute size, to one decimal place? 58.1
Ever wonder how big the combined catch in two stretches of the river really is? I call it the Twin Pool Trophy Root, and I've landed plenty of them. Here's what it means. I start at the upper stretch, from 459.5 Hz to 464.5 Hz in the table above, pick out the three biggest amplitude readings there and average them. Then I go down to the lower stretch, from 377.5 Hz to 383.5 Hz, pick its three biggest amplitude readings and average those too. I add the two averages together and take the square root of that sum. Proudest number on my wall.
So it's 9.9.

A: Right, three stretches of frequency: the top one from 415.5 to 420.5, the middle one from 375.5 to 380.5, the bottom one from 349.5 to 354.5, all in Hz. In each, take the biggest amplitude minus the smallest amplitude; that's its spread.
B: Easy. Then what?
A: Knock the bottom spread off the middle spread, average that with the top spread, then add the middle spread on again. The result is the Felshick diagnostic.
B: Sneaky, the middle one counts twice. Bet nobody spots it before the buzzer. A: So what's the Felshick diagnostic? 3.8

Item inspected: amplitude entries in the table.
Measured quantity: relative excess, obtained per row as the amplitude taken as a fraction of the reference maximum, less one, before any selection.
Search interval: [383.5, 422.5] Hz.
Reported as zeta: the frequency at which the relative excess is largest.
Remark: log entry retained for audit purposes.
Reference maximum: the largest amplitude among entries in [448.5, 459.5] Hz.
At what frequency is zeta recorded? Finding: 422 Hz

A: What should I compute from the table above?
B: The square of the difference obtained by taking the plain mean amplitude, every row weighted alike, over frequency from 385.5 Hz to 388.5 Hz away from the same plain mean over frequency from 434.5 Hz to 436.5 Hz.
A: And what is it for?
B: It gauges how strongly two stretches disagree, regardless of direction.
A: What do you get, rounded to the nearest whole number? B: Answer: 219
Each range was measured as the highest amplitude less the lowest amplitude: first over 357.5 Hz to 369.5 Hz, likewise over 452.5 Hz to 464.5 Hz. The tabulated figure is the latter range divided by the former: 1.4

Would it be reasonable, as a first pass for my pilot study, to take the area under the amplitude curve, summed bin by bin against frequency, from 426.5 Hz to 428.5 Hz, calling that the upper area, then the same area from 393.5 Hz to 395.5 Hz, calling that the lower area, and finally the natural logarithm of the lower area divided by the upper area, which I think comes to -0.25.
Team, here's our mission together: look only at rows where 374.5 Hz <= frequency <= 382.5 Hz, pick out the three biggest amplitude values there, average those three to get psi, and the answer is 47.6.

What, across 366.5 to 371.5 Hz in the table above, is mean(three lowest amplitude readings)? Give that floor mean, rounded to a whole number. 48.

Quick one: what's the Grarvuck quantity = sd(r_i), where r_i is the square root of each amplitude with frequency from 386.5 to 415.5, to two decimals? 0.18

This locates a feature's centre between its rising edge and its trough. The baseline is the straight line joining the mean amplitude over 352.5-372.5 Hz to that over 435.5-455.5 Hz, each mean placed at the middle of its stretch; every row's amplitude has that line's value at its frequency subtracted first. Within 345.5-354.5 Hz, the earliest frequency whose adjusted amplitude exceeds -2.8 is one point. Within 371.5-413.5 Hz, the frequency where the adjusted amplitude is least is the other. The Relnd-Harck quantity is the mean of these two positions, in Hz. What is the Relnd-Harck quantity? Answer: 371.0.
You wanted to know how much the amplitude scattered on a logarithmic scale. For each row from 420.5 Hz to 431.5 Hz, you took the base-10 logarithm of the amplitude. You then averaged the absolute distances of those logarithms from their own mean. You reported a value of 0.025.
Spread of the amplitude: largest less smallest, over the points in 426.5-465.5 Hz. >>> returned 17.4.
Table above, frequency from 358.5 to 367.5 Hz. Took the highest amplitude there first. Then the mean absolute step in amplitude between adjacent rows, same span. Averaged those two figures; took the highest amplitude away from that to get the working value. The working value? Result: -23.4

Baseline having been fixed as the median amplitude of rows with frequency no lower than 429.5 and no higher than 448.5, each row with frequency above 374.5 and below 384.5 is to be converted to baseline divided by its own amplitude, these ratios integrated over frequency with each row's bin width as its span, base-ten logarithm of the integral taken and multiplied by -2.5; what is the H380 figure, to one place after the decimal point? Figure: -2.7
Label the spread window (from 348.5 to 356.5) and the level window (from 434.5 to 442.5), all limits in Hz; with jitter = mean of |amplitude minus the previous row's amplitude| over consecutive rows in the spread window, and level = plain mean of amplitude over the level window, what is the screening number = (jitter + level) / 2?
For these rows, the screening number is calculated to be 30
